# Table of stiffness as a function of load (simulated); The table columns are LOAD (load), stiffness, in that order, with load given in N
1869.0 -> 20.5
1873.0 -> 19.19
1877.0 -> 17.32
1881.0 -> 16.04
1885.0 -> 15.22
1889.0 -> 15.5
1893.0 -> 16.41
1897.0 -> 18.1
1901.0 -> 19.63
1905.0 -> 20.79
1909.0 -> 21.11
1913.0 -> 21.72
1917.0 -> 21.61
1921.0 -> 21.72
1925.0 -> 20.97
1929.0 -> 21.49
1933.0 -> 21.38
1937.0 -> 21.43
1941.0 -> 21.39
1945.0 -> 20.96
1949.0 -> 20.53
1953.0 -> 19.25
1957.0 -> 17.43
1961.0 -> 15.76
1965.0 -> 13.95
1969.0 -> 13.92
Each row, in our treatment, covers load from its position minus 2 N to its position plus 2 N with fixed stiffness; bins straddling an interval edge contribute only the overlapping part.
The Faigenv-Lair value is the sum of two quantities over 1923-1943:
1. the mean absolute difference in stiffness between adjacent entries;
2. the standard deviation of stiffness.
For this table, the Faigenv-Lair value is 0.4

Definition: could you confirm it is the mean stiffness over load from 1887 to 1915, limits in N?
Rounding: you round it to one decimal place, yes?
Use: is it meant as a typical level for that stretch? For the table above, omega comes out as 19.0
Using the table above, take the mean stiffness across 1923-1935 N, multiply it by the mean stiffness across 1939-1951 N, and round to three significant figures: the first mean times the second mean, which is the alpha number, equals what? 446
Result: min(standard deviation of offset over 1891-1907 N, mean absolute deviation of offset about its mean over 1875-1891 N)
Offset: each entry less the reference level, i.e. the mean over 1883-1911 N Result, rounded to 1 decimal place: 0.7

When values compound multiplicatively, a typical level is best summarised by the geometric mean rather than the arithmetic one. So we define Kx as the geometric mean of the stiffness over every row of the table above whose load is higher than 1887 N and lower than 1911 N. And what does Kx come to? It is 18.5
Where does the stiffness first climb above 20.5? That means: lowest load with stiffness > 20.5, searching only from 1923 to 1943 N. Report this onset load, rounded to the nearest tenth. 1925.0 N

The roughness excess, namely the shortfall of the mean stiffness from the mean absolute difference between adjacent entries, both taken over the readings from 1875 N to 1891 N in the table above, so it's -15.2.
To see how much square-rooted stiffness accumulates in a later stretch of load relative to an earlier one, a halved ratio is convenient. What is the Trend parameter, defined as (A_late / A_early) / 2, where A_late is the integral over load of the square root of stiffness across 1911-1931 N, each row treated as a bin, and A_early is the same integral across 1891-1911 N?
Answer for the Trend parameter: 0.530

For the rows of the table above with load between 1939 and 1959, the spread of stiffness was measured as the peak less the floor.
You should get 4.0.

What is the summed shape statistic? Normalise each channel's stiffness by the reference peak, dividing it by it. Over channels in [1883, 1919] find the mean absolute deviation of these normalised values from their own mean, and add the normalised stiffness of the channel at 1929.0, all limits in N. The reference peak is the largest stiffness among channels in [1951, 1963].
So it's 1.24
